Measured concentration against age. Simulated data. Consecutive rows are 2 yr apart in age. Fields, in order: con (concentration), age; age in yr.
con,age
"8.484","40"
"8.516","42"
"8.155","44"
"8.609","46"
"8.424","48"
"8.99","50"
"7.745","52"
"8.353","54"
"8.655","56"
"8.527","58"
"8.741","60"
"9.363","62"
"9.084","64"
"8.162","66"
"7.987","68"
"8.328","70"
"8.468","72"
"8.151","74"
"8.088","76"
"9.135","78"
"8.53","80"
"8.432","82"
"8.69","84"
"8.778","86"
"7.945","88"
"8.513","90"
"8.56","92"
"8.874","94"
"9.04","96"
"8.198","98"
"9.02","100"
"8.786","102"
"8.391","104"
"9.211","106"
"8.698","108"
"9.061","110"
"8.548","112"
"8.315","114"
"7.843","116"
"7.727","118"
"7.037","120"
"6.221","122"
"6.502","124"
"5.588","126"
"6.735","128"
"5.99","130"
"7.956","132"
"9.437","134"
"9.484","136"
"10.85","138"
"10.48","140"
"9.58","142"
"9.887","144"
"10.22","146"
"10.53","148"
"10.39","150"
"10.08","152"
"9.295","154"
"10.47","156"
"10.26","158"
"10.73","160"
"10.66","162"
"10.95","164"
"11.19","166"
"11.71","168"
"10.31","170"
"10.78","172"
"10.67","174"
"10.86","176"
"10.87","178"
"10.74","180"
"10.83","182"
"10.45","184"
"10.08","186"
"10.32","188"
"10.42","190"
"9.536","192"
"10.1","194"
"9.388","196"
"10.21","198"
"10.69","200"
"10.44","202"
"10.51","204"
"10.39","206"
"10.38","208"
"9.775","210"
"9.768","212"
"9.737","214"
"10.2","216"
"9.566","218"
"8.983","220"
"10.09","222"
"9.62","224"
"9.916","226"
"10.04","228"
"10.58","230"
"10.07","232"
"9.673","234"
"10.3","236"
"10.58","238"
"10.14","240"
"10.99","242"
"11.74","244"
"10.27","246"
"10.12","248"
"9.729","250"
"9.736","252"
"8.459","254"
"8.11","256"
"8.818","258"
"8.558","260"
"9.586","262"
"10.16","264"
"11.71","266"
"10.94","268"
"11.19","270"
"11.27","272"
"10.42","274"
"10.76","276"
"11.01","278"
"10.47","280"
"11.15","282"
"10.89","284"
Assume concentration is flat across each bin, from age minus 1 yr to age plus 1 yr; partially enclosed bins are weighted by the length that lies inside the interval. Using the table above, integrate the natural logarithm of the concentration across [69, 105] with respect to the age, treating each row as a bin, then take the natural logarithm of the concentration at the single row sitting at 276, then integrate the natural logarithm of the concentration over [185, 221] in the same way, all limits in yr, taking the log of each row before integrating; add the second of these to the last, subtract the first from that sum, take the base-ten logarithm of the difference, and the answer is 0.91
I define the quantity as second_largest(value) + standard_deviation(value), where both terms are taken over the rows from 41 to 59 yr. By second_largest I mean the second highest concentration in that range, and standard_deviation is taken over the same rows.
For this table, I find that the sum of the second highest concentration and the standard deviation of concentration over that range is 9.0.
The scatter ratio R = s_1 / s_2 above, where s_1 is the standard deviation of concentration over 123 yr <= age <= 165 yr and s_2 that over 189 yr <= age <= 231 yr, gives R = 3.83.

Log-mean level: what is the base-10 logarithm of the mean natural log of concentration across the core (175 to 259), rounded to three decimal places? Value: 0.363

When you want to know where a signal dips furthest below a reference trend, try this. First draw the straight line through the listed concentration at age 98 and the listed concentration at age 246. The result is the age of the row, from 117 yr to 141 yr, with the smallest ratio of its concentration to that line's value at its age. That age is 126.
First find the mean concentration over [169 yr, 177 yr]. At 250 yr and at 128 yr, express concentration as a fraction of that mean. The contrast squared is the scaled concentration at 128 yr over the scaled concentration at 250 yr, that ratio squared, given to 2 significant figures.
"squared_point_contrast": 0.48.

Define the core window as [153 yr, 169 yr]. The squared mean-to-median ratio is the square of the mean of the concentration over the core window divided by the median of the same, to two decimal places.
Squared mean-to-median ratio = 0.99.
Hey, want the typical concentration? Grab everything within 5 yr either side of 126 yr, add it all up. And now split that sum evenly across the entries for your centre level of 6.2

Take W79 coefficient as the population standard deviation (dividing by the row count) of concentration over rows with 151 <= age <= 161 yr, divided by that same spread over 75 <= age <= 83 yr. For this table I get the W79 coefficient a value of 1.3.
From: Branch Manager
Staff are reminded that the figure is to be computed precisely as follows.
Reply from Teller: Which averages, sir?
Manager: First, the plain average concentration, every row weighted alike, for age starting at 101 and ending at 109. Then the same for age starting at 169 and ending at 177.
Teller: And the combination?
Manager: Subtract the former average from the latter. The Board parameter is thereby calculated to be 1.9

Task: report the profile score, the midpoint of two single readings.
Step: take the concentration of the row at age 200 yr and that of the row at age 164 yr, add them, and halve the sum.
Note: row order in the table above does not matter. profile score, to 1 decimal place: 10.8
